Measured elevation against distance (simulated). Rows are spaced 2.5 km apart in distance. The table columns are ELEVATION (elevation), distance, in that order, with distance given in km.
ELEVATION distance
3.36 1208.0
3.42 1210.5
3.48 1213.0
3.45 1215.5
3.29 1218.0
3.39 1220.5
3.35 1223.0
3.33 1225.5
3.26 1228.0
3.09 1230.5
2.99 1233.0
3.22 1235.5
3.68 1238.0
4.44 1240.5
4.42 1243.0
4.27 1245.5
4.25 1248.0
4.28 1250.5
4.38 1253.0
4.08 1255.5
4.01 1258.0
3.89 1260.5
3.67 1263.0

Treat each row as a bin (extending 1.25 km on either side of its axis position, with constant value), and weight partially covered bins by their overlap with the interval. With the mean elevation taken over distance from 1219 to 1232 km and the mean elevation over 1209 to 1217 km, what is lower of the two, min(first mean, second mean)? 3.28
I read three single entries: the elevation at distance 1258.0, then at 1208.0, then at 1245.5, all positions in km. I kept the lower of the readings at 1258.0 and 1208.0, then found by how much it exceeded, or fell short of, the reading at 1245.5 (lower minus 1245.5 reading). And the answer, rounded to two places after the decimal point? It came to -0.91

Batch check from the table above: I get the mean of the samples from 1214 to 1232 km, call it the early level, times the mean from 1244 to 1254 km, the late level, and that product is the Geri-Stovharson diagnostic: 14.2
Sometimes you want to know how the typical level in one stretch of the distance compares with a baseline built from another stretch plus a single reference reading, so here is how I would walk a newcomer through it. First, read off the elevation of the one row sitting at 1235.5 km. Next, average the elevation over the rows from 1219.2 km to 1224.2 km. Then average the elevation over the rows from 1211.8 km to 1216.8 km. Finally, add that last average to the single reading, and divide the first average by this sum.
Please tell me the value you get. 0.504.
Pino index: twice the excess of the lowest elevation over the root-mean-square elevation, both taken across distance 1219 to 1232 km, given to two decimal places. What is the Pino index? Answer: -0.39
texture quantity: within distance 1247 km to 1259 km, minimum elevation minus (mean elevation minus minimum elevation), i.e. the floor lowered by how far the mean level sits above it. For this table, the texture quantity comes 3.8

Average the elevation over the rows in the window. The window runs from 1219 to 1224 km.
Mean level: 3.37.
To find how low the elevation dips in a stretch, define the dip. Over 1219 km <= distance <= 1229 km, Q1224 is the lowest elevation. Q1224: 3.26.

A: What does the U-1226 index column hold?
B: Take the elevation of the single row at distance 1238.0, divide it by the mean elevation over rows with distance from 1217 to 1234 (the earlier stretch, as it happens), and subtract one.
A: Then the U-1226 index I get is 0.13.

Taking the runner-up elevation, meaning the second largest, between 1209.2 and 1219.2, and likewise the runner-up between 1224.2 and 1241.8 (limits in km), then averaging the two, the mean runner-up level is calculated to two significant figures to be 3.6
